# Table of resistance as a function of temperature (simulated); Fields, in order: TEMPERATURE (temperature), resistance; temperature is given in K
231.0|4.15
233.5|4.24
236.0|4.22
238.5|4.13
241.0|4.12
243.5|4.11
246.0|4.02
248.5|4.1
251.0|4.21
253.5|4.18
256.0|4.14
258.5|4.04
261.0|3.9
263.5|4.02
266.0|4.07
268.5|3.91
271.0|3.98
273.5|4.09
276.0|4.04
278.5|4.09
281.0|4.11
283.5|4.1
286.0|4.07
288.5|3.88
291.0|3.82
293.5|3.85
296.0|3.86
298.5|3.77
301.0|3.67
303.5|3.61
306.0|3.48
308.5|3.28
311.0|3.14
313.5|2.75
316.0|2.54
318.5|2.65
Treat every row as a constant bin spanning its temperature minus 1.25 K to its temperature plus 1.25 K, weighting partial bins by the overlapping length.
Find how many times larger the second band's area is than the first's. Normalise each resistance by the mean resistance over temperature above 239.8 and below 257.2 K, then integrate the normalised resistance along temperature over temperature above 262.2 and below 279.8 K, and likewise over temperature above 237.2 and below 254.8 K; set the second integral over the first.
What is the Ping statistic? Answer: 1.02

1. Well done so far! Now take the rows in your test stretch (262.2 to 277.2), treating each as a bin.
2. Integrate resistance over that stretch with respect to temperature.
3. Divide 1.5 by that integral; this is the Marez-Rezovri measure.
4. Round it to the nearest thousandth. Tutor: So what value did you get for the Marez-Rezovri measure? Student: 0.025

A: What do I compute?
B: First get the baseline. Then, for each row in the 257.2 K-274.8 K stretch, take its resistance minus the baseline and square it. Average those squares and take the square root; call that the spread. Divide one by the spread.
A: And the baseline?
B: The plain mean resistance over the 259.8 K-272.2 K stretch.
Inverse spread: 13.6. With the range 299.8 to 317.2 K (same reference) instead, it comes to 1.2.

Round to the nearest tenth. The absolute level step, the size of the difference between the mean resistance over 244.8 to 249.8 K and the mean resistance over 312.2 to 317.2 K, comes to 1.4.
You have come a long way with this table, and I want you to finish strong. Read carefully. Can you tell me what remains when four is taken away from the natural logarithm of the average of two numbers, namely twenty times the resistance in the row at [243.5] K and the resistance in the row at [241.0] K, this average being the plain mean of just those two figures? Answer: -0.24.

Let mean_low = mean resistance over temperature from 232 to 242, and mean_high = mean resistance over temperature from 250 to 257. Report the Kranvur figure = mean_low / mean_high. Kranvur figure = 1.00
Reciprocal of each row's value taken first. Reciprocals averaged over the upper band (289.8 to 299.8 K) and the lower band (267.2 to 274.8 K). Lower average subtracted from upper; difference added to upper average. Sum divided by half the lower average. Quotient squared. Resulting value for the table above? 4.7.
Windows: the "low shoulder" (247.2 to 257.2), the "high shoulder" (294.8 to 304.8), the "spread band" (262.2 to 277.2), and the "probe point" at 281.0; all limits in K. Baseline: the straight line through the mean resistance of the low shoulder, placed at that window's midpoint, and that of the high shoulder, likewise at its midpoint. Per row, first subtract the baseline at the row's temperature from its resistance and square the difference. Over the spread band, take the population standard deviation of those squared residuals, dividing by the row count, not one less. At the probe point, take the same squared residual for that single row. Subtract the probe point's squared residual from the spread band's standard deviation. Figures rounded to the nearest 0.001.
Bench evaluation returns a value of -0.040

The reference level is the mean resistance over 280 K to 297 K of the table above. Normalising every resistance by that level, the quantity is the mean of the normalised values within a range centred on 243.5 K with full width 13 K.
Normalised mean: 1.04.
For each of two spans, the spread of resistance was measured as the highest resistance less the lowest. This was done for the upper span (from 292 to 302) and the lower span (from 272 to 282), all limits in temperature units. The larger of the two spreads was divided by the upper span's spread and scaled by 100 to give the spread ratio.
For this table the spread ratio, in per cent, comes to 100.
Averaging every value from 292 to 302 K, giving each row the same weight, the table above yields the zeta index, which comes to 3.79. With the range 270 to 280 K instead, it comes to 4.05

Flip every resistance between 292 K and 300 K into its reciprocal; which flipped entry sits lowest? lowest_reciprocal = 0.259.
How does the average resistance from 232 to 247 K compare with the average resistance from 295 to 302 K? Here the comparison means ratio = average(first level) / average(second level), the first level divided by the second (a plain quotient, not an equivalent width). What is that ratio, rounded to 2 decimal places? 1.10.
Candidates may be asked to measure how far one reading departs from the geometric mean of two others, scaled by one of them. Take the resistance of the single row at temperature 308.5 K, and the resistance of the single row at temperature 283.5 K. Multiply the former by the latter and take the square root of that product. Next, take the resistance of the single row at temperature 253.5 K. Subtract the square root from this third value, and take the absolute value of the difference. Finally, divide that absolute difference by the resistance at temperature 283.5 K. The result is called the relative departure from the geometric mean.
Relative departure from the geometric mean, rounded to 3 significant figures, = 0.125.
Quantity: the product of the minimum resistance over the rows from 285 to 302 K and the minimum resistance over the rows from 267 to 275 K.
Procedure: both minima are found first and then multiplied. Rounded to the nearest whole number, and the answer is 14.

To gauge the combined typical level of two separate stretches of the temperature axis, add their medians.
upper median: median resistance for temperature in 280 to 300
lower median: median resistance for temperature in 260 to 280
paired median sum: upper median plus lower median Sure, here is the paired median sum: 7.90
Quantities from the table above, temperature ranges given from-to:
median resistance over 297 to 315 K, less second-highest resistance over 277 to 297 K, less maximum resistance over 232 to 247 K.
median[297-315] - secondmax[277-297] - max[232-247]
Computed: -4.86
